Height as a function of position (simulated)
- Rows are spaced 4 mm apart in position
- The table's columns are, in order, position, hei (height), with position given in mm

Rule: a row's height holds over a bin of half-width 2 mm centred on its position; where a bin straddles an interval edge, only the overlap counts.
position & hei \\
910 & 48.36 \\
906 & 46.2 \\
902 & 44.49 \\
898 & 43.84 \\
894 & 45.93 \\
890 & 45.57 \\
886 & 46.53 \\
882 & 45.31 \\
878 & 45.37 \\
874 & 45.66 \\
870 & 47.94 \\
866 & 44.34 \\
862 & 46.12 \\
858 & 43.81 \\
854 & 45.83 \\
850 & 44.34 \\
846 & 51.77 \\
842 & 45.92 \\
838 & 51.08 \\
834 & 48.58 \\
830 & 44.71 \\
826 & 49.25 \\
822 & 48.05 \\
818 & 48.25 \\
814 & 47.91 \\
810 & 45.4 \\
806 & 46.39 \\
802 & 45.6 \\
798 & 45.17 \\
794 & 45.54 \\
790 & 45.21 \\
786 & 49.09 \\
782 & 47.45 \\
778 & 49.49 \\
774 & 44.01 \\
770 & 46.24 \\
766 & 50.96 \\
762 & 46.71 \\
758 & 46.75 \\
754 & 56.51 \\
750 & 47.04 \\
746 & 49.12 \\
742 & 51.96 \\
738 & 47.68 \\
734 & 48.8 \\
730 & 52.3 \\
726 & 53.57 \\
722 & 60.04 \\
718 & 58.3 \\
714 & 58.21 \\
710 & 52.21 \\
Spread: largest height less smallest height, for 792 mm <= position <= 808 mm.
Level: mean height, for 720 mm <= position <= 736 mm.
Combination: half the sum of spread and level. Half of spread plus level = 27.4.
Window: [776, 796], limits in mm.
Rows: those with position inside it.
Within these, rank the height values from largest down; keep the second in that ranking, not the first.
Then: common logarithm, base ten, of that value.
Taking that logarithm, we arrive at 1.69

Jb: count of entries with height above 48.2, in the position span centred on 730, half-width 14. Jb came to 6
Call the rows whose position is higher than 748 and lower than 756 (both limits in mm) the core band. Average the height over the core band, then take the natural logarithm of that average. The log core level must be 3.95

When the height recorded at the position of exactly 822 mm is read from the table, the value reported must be 48.05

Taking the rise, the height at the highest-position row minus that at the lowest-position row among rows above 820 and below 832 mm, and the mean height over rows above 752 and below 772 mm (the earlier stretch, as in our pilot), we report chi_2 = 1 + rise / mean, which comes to 0.93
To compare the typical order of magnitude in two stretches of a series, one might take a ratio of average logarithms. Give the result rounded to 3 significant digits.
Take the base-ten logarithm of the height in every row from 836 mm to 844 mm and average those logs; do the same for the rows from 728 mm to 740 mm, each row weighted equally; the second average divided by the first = 1.01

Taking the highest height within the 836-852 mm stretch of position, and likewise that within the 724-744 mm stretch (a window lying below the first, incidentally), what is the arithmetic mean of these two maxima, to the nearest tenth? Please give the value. 52.7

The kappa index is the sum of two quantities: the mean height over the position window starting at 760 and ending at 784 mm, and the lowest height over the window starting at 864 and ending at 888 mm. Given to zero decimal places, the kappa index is 92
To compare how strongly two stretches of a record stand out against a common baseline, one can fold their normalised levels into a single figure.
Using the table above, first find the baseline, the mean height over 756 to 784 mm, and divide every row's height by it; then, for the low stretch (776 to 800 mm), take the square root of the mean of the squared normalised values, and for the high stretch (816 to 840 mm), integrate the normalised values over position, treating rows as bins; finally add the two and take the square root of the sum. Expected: 5.05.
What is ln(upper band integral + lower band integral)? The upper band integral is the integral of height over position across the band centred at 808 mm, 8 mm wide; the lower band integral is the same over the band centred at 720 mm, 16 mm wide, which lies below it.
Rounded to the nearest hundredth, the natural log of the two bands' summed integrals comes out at 7.16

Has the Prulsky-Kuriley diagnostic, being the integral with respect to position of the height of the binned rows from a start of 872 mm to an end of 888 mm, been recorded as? 731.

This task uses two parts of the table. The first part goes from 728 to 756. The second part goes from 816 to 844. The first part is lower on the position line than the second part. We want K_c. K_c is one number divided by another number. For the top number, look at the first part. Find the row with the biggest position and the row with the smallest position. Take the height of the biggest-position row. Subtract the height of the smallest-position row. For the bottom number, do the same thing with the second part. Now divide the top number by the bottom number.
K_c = -2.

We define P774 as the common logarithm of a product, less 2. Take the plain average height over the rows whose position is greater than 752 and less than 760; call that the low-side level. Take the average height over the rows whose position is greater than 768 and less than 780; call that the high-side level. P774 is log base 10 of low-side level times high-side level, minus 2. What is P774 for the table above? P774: 1.38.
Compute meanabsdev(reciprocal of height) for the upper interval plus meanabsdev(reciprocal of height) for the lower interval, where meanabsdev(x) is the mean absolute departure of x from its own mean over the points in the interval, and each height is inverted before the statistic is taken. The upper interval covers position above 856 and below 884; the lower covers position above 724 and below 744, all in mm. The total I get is 0.0013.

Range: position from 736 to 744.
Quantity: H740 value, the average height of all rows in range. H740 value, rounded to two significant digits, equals 50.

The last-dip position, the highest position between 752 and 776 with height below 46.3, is 774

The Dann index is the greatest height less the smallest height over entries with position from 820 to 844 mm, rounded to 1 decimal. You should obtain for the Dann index 6.4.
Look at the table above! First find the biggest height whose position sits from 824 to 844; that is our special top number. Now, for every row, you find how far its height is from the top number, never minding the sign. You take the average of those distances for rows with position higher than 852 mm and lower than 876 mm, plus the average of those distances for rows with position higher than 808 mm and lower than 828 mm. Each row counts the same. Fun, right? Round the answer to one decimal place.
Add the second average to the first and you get 8.8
